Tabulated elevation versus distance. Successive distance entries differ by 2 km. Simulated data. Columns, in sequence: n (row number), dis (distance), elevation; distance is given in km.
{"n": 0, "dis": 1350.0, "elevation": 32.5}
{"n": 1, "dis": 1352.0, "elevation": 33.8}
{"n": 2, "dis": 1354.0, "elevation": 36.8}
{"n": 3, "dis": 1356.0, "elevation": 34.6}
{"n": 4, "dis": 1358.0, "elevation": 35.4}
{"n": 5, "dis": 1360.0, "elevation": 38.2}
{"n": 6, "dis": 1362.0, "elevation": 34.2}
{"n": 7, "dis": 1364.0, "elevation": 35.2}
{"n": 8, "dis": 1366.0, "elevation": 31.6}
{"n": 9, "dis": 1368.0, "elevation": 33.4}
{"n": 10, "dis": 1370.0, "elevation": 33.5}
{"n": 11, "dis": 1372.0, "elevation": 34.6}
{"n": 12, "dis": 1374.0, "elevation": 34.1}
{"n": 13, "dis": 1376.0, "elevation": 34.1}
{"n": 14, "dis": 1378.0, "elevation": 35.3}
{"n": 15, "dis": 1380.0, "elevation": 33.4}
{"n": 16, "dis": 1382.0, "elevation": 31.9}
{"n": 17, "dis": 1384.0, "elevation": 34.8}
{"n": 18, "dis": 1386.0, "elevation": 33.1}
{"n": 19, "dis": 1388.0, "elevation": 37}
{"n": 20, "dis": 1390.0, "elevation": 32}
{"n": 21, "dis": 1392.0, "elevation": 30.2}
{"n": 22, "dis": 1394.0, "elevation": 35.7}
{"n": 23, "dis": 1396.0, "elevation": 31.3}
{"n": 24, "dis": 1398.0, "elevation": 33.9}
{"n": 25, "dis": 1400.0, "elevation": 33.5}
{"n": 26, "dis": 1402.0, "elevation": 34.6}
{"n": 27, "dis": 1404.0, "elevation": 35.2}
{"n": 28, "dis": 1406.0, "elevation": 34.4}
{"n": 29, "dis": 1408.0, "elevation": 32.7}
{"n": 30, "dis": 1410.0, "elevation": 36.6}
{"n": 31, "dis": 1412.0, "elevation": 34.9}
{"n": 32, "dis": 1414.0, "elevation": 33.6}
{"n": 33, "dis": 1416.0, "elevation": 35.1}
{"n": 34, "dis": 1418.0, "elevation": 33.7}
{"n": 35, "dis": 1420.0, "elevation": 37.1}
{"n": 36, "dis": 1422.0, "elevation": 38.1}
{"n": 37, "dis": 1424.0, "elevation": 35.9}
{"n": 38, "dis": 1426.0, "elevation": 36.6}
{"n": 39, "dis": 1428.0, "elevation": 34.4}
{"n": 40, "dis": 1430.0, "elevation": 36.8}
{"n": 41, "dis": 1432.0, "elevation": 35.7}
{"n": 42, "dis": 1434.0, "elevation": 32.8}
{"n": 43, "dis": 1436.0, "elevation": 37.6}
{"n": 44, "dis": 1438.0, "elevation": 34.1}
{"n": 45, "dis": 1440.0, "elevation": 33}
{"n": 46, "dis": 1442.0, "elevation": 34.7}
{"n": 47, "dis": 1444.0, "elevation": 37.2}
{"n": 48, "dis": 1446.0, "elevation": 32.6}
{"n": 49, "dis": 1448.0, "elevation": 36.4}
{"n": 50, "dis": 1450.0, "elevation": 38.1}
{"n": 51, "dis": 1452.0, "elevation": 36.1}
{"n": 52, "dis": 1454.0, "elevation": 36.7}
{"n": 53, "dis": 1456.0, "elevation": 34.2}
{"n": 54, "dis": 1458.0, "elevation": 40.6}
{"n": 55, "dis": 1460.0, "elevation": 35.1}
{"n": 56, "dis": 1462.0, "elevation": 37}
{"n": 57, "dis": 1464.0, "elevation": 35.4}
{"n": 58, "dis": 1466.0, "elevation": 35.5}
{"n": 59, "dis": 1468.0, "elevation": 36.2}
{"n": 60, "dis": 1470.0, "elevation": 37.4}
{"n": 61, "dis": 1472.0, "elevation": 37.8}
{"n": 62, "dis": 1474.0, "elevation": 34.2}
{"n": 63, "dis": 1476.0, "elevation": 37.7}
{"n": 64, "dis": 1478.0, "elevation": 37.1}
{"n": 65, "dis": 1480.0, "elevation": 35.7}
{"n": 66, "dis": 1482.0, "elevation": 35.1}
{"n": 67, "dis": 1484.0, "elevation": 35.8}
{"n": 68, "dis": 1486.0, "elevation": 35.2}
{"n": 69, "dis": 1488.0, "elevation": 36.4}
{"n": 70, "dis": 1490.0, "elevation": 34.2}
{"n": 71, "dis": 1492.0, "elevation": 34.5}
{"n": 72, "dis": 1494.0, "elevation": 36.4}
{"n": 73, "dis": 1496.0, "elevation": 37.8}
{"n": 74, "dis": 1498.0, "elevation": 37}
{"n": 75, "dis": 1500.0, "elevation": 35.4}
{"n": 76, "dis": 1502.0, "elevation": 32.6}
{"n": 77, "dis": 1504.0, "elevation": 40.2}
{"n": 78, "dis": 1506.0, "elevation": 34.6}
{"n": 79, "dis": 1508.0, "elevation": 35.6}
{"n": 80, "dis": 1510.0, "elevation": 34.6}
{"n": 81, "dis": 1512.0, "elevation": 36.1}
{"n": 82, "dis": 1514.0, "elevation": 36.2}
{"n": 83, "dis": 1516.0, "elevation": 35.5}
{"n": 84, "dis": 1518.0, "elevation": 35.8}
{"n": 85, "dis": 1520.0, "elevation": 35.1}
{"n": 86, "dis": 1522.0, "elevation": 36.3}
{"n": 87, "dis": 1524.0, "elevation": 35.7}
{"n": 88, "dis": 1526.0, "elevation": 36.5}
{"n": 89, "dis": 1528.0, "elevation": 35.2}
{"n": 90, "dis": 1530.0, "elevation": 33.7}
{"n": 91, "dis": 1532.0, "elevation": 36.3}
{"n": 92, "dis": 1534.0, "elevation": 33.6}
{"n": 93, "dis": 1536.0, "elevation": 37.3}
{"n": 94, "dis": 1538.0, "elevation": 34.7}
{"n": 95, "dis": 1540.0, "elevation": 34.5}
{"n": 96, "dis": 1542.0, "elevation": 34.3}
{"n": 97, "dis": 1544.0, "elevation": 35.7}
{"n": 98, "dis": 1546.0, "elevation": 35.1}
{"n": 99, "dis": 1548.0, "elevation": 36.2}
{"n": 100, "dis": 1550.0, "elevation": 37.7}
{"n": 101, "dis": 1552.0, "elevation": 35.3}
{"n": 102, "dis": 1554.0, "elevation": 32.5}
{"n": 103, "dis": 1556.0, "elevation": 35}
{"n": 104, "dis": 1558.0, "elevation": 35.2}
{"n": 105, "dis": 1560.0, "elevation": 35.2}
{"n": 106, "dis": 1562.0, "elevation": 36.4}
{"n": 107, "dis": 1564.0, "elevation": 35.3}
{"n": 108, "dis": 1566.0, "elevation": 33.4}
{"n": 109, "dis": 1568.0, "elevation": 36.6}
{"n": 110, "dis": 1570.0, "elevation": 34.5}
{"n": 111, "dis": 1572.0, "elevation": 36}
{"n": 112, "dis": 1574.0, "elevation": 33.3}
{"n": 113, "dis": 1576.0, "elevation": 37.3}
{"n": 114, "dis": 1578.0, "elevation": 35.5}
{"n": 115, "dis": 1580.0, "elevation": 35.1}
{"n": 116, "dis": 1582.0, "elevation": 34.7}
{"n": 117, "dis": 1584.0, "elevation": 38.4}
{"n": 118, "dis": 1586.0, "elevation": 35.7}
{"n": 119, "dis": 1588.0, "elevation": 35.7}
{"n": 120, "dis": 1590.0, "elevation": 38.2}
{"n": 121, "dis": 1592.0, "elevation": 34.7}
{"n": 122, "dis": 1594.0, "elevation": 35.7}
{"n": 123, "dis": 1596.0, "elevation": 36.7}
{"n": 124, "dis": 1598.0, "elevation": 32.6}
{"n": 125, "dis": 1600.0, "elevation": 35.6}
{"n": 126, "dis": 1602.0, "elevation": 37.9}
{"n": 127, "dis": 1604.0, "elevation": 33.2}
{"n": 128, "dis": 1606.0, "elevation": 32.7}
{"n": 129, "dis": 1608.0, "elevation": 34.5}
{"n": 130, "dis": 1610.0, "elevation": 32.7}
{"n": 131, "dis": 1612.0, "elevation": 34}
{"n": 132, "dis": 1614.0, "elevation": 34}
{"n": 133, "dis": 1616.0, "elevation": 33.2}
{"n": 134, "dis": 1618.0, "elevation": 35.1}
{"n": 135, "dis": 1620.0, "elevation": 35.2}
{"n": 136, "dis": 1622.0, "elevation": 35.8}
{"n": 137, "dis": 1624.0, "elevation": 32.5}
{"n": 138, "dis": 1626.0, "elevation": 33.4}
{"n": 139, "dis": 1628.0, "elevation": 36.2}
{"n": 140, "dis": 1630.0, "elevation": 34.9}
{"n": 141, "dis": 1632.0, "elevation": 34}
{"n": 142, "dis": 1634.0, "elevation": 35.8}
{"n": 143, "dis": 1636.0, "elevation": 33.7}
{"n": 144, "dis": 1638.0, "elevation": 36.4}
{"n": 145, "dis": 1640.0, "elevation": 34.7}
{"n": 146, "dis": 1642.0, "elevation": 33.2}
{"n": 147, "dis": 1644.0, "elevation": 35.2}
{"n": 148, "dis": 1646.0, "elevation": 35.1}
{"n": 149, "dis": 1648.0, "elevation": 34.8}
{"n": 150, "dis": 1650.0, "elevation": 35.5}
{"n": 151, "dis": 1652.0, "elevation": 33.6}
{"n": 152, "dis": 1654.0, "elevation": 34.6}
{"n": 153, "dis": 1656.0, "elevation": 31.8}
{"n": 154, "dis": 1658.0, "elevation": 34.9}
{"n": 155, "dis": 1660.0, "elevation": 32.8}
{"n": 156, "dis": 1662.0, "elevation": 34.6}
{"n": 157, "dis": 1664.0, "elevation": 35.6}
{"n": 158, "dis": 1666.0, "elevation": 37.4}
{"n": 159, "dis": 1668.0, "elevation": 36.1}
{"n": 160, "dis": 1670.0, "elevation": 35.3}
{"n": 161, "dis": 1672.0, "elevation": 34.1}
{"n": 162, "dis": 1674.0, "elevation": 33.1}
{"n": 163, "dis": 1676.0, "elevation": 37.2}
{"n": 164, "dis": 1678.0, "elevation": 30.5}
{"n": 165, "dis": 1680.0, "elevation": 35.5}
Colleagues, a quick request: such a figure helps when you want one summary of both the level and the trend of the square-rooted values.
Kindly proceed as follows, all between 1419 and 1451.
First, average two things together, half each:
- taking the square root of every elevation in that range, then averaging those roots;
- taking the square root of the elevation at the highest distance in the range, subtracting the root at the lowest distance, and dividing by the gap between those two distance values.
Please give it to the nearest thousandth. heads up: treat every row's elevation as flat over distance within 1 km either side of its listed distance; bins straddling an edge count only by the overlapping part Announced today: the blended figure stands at 2.988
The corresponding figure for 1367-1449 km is 2.939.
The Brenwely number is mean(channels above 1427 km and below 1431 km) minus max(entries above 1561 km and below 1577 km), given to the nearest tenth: -1.7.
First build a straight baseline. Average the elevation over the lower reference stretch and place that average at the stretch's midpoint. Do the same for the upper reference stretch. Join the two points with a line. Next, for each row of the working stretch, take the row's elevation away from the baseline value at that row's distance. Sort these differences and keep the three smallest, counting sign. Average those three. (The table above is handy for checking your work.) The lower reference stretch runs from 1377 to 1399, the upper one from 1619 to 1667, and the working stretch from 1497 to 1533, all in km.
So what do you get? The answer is -3.8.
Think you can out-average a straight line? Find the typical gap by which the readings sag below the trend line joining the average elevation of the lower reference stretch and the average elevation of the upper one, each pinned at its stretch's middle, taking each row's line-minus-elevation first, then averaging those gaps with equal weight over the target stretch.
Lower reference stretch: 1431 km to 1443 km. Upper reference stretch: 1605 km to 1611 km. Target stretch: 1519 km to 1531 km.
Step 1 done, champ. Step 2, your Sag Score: -1.5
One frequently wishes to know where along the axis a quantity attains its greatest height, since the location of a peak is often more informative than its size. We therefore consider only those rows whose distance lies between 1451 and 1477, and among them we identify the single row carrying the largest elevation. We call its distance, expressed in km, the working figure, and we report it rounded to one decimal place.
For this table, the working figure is 1458.0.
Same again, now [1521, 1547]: 1536.0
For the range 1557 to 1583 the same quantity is 1576.0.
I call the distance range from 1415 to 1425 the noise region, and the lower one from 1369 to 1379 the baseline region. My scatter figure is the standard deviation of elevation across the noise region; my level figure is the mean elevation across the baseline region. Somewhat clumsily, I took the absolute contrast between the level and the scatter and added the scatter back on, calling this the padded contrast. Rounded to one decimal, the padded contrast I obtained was 34.3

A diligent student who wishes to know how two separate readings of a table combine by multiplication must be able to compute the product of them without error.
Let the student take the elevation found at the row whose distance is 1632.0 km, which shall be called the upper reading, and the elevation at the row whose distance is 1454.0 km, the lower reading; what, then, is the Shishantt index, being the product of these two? 1248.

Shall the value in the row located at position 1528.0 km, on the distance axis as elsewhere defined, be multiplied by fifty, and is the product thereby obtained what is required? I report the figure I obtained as 1760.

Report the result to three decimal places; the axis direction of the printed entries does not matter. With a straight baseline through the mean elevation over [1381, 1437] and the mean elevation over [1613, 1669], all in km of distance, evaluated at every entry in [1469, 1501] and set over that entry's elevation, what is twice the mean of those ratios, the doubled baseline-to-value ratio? 1.920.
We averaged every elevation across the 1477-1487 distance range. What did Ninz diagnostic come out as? 35.78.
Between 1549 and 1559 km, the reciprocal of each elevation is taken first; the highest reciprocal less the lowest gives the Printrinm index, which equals 0.0042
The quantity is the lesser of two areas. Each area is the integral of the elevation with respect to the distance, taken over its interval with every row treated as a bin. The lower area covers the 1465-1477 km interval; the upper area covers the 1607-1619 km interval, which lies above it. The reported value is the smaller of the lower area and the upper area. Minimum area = 407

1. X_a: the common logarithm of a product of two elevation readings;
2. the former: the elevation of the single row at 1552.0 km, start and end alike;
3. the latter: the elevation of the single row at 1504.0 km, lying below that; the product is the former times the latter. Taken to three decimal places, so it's 3.152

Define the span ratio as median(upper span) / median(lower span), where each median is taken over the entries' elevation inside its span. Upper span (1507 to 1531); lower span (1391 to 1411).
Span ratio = 1.04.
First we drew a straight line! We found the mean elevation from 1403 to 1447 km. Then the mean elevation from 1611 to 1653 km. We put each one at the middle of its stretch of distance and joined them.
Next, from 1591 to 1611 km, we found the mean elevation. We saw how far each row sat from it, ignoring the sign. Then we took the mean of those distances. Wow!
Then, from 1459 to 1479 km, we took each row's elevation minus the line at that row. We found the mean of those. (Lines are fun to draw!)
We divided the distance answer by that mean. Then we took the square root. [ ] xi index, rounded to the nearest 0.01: 1.06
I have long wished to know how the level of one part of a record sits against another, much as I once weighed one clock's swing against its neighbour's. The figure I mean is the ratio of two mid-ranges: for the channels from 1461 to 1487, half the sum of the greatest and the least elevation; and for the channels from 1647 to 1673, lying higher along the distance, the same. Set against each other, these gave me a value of 1.04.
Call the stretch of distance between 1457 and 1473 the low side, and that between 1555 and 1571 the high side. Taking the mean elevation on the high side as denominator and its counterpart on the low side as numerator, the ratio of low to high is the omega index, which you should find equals 1.05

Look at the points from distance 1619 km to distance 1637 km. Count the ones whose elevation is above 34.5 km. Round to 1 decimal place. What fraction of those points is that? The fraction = 0.6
